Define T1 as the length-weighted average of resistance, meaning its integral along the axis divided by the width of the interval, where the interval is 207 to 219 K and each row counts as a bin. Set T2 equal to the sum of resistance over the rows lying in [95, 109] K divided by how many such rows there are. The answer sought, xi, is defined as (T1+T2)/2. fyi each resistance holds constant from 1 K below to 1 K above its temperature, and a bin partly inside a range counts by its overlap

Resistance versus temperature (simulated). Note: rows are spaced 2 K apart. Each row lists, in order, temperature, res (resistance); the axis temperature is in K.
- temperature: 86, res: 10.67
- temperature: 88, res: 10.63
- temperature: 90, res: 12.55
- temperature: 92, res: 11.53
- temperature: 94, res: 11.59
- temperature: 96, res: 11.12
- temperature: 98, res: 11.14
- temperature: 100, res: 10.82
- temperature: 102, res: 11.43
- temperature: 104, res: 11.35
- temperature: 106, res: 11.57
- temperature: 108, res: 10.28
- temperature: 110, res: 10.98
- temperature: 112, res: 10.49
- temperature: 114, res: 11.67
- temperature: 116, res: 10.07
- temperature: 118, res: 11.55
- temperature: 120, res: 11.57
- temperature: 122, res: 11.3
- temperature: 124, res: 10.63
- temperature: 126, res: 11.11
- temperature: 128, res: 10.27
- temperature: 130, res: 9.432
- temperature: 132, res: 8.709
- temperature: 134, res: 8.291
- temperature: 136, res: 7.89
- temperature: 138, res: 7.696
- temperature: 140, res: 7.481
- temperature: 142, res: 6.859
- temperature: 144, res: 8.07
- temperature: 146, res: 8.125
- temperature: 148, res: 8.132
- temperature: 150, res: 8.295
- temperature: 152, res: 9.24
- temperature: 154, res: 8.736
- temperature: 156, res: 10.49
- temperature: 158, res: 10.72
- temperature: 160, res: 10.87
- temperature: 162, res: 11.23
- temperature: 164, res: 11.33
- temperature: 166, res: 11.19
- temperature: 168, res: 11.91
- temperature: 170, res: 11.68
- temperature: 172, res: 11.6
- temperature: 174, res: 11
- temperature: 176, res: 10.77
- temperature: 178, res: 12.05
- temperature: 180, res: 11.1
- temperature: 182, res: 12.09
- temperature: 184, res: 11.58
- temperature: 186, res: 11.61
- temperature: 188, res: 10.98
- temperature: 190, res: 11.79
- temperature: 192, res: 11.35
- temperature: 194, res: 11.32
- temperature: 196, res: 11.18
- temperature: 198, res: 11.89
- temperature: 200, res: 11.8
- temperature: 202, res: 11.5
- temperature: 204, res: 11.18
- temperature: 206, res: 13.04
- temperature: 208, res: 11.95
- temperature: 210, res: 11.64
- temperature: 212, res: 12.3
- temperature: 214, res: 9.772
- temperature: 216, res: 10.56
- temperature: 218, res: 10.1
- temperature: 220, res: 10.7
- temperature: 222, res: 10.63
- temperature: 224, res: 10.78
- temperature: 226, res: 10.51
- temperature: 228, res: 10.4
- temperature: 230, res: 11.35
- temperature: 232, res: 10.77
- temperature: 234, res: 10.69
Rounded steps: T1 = 11.1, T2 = 11.1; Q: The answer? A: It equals 11.1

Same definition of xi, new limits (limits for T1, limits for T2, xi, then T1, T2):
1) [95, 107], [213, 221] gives 10.8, 11.2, 10.3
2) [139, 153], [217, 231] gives 9.3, 8.0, 10.6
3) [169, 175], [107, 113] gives 11.0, 11.4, 10.6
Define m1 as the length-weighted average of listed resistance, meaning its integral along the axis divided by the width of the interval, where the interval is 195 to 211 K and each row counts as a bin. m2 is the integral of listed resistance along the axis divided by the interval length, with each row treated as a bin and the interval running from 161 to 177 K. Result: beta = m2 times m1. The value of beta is 133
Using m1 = 11.8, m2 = 11.3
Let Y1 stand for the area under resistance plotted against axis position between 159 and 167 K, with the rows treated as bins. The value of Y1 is 89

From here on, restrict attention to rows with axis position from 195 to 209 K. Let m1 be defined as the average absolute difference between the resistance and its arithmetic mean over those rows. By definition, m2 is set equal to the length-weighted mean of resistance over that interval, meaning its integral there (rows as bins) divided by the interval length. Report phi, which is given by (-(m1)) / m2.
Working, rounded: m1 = 0.43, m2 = 11.8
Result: -0.04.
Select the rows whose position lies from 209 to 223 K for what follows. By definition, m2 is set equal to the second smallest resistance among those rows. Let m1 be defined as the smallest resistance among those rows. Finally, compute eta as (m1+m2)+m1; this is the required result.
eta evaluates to 30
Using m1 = 9.772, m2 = 10.1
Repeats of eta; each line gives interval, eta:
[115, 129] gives 30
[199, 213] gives 34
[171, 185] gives 33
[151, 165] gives 27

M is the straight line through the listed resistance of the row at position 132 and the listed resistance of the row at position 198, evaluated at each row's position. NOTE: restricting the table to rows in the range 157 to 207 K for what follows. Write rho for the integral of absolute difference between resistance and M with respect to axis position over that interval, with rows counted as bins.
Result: 32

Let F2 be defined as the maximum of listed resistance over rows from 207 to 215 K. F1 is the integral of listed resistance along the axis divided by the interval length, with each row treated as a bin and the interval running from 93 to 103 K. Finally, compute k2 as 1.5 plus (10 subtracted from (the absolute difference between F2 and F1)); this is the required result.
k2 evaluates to -7.42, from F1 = 11.2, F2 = 12.3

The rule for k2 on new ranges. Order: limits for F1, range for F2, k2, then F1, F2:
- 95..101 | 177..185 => -7.44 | 11.0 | 12.09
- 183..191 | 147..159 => -7.73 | 11.5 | 10.72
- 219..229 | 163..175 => -7.19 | 10.6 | 11.91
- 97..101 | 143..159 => -8.24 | 11.0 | 10.72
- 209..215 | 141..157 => -7.75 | 11.2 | 10.49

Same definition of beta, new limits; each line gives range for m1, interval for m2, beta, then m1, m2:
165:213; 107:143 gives 114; 11.6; 9.8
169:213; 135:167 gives 106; 11.6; 9.1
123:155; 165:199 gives 100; 8.7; 11.5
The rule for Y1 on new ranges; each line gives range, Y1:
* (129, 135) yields 53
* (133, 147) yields 109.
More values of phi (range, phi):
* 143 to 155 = -0.04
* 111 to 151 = -0.15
